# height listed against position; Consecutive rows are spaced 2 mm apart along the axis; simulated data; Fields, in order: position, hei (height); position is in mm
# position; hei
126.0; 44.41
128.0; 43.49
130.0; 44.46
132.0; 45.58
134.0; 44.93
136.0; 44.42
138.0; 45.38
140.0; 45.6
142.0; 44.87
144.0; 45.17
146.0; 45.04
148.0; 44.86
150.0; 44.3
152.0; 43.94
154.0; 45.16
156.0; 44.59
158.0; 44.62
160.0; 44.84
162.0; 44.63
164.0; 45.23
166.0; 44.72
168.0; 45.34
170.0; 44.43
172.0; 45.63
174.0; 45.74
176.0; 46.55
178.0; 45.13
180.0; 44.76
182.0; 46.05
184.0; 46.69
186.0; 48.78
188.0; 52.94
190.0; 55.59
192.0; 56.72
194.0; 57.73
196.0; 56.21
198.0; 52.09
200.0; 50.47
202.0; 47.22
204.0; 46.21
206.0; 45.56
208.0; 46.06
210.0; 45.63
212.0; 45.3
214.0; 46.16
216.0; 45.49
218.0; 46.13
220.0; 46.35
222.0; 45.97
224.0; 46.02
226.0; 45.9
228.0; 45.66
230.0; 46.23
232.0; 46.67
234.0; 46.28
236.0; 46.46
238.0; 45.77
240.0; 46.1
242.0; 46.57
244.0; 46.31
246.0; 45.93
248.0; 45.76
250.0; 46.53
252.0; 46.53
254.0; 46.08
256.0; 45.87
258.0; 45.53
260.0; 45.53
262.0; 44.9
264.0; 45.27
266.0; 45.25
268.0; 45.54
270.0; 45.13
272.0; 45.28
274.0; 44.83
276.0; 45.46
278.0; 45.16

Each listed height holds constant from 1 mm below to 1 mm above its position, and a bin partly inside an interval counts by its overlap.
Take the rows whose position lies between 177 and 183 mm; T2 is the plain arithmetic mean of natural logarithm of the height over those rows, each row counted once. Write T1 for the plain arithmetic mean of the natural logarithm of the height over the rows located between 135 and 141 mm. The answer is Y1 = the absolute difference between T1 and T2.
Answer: 0.004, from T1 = 3.81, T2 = 3.81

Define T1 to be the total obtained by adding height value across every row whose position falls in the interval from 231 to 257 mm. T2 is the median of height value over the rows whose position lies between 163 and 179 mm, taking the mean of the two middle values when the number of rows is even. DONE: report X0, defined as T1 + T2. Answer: 646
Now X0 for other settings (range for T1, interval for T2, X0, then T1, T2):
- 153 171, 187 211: 455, 404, 51.3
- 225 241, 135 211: 415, 369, 45.5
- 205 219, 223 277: 366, 320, 45.9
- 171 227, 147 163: 1394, 1349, 44.6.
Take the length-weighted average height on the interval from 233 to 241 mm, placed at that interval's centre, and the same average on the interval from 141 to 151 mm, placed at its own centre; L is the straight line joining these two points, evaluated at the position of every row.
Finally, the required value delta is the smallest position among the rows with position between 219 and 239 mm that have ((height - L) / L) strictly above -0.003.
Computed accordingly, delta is 220.0 mm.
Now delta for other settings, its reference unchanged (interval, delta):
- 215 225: 218.0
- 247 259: 250.0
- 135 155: 138.0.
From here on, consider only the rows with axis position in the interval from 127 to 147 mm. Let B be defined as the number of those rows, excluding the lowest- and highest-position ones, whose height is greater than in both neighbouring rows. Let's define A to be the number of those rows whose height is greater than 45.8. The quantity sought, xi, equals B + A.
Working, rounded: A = 0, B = 3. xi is 3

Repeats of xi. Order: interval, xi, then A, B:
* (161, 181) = 4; 1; 3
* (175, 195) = 8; 8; 0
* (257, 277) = 3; 0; 3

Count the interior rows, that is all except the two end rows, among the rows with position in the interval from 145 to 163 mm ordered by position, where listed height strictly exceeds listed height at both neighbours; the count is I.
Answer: 2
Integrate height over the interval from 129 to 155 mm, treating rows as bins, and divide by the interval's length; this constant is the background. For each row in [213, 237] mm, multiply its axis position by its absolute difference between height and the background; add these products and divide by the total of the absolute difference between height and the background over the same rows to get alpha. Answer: 225.9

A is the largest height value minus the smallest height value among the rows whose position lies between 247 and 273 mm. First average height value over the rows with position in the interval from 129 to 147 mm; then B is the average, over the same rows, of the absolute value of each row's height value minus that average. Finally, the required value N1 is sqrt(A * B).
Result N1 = 0.7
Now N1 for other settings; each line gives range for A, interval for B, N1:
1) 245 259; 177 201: 2.0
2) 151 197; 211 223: 2.2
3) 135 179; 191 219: 3.2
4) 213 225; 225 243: 0.5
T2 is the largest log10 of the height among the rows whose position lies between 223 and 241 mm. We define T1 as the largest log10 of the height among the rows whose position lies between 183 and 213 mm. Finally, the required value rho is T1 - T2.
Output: 0.092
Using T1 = 1.76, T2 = 1.67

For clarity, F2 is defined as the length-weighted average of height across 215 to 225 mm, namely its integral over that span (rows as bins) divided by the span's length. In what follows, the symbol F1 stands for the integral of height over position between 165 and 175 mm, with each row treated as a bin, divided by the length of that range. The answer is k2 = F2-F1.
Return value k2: 0.8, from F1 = 45.2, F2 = 46.0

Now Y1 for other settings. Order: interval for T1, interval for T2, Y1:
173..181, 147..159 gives 0.021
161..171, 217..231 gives 0.026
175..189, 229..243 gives 0.019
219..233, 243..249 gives 0.002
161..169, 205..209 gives 0.018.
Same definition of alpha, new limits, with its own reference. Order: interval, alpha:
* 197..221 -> 204.1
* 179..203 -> 193.0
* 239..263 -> 248.9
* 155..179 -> 170.4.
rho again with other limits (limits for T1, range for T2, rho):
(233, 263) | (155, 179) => 0.000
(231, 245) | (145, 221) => -0.092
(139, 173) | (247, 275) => -0.008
